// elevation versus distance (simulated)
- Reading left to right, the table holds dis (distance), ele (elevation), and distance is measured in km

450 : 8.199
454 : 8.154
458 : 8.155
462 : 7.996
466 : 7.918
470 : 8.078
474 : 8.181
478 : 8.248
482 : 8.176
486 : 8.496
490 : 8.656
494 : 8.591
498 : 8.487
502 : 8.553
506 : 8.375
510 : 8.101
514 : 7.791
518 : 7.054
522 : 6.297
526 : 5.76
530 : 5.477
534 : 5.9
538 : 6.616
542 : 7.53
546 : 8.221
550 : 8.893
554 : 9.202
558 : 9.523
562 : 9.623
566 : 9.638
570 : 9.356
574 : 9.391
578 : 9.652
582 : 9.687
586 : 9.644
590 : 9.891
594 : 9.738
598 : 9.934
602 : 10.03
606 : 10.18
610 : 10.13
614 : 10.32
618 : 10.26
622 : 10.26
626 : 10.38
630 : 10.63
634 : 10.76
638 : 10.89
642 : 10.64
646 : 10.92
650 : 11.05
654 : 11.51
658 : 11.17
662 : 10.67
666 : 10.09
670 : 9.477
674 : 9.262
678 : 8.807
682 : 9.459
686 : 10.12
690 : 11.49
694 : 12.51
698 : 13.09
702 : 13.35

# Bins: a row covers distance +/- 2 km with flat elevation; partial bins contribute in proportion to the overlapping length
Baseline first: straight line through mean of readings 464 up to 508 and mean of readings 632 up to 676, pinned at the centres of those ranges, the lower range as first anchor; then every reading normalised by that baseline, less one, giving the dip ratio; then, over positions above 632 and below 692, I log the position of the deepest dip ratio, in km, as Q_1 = 678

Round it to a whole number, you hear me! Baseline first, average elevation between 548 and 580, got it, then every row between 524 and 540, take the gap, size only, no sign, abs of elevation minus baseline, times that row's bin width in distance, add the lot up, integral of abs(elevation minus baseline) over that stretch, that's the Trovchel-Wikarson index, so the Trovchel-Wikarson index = 56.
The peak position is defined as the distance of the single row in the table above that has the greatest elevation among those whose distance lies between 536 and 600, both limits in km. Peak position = 598 km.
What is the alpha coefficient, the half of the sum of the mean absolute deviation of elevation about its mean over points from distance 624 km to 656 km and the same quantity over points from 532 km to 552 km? 0.59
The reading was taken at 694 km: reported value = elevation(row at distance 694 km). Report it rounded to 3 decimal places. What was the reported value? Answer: 12.510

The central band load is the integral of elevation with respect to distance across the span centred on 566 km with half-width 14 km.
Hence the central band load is 266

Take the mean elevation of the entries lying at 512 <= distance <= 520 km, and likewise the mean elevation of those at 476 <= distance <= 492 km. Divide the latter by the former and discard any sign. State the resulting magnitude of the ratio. 1.1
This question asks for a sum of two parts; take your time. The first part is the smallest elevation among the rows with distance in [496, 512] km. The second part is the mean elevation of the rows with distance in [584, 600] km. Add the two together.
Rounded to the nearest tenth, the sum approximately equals 17.9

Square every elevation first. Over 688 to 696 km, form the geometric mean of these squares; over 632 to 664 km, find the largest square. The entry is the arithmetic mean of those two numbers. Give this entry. 138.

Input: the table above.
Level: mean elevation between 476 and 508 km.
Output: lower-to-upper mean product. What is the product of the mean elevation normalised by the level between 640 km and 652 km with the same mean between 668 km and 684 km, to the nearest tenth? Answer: 1.4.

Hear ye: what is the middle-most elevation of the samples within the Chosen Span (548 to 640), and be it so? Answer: 9.9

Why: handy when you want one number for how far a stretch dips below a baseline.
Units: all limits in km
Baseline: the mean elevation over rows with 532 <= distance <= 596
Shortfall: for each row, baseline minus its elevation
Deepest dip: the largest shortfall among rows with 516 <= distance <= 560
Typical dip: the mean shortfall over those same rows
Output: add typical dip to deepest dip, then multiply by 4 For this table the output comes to 20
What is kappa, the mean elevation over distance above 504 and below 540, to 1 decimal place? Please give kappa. 6.8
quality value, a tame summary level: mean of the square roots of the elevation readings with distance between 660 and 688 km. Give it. 3.11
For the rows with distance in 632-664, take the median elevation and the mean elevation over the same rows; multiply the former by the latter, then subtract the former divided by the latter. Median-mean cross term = 118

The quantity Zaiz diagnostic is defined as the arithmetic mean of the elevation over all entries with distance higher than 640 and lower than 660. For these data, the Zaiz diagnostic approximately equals 11.1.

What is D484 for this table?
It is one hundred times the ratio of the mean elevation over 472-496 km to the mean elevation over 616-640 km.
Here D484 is 80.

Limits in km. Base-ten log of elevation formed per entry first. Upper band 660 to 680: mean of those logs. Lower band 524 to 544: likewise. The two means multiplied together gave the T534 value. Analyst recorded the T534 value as 0.78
